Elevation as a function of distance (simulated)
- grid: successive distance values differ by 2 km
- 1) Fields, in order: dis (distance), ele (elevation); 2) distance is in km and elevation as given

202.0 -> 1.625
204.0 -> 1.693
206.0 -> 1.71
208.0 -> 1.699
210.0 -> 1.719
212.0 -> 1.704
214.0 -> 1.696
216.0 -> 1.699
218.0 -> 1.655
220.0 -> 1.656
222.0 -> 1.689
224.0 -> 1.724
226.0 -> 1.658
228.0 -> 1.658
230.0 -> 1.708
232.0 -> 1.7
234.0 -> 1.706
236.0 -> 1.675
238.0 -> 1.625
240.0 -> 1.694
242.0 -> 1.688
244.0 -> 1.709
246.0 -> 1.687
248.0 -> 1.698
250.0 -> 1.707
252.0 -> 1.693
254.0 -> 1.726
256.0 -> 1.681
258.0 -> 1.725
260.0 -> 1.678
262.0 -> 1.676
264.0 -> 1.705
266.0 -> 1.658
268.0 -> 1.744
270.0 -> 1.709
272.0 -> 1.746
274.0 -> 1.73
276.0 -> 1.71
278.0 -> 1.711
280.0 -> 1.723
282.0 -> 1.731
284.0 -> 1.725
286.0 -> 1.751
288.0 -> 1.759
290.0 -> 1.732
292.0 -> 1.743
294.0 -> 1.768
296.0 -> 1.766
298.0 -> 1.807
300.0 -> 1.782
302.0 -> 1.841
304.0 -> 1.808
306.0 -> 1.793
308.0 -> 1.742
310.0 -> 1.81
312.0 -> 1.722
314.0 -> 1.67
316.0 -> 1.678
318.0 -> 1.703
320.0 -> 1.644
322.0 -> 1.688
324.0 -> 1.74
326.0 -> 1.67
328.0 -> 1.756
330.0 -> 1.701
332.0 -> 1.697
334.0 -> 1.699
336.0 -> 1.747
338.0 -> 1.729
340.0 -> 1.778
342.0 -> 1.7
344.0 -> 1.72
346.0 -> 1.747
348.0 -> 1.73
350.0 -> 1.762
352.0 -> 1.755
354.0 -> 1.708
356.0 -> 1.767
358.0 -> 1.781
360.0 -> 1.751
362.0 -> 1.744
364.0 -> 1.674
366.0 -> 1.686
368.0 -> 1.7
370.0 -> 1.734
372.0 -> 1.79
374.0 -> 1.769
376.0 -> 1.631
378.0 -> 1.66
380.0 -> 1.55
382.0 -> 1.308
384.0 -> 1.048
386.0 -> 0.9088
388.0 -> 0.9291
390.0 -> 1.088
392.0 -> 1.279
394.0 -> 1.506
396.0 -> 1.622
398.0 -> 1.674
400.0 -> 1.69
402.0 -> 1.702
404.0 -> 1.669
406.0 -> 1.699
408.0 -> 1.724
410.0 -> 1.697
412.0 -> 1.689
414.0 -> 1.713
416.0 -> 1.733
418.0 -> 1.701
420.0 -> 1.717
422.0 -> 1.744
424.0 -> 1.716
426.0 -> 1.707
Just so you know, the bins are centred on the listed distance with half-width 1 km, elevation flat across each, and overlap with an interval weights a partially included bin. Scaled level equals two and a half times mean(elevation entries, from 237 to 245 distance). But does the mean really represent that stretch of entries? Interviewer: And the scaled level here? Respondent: 4.20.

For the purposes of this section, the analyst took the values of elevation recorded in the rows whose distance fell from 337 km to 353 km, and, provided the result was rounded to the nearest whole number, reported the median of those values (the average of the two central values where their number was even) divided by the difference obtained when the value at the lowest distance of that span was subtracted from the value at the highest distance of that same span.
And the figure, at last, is 67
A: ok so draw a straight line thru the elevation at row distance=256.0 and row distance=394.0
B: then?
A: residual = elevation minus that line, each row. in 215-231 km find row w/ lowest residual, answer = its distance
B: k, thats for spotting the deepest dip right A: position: 218.0 km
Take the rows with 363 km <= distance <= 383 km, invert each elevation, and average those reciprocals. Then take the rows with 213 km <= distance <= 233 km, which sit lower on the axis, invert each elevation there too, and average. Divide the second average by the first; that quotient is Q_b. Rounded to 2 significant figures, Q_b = 0.97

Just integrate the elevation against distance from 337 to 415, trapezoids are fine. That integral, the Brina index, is 126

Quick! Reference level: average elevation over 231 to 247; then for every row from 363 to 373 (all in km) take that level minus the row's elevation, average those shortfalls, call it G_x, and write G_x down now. -0.031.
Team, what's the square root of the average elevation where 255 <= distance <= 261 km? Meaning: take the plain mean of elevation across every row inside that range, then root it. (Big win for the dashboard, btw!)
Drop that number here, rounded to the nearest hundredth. 1.30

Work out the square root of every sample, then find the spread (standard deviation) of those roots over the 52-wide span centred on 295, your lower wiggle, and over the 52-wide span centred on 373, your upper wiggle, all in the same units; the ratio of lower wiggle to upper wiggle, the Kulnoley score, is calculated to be 0.1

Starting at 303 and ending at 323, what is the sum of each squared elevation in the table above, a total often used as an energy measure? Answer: 30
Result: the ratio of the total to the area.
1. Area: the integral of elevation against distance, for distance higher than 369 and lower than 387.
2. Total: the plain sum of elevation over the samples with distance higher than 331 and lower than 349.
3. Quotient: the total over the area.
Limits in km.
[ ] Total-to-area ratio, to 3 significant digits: 0.580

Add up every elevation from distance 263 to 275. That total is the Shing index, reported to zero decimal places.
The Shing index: 10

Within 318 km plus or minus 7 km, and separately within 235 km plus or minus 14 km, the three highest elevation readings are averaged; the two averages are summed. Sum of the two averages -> 3.435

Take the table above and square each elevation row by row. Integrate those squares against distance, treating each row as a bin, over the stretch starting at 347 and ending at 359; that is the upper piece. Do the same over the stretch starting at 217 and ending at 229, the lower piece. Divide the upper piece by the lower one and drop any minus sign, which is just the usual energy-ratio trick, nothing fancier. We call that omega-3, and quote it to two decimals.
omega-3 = 1.09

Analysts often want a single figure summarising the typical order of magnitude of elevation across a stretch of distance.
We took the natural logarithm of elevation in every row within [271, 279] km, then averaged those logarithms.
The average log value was 0.545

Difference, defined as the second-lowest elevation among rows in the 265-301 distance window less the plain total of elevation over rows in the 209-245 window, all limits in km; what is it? -28.7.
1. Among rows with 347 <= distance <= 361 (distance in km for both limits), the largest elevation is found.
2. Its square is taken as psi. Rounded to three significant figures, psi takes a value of 3.17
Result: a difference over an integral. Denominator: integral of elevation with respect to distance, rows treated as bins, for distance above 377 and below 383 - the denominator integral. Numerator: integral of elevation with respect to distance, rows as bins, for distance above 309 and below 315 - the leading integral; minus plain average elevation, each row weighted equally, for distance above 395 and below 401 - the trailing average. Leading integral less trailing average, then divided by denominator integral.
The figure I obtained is 0.967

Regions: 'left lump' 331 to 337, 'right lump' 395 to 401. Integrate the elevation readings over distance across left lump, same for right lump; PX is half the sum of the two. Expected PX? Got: 10.1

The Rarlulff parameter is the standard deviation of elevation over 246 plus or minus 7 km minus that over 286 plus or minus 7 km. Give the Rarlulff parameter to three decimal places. -0.005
